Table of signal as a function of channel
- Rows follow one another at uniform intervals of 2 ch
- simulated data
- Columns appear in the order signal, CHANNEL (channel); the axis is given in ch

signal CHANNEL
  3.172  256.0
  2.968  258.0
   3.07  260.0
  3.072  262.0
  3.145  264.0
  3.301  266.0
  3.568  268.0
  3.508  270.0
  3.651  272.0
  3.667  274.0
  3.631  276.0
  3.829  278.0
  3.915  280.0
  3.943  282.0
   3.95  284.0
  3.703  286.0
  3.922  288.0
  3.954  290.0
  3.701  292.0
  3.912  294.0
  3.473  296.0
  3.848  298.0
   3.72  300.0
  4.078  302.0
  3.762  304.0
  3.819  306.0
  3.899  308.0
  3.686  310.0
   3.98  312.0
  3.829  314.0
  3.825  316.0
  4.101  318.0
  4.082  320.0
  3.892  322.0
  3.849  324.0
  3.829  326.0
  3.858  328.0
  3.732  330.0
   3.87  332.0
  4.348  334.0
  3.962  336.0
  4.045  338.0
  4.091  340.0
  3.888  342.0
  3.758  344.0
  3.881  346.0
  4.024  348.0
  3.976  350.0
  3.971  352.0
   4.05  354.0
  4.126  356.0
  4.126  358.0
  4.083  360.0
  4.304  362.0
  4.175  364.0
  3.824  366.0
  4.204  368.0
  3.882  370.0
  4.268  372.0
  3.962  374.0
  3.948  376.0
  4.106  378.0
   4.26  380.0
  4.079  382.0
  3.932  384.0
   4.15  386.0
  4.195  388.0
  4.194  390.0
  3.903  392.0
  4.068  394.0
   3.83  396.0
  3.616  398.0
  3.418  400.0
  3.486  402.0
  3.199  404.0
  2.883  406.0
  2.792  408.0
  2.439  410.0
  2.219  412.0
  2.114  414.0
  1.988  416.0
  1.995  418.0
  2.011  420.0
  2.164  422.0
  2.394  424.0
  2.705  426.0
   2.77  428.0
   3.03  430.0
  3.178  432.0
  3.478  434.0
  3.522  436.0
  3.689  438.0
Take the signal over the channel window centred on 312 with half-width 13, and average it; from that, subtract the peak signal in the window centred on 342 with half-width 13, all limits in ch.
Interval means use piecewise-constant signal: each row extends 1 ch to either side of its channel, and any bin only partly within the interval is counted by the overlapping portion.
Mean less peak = -0.5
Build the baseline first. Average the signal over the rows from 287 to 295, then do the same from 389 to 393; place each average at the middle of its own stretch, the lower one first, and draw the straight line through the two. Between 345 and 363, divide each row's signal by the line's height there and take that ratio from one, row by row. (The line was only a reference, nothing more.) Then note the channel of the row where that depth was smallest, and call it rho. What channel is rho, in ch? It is 362.0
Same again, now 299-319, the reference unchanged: 302.0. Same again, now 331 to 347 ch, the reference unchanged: 334.0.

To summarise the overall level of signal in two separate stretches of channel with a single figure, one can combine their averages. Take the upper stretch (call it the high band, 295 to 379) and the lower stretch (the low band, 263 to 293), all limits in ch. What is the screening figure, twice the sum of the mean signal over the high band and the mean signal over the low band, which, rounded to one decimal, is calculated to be 15.3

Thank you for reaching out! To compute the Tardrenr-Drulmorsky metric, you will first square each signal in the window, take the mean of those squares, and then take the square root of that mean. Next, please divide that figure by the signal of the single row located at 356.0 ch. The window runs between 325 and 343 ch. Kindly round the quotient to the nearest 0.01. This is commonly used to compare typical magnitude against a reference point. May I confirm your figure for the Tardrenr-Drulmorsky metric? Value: 0.96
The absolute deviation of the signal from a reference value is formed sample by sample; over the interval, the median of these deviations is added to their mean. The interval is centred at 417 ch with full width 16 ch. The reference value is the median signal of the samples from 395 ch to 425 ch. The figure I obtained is 0.57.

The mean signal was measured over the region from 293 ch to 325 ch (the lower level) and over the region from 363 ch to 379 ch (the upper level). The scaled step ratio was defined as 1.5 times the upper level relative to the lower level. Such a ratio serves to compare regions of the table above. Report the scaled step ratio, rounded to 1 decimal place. 1.6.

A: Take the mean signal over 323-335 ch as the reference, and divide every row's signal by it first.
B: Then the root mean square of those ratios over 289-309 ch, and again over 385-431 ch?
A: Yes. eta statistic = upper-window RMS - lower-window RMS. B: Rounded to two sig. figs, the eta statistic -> -0.18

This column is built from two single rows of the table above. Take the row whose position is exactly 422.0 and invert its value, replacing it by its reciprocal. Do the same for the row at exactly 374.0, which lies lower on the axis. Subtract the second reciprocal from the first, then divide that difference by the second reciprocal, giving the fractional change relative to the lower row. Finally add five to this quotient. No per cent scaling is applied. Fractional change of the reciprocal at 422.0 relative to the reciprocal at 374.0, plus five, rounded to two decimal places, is 5.83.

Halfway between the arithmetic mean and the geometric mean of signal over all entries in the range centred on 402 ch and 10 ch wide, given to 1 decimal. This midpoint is 3.3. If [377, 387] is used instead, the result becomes 4.1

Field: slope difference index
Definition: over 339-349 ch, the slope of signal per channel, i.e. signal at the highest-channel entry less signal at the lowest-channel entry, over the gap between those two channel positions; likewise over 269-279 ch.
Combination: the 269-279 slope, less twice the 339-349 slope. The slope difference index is 0.1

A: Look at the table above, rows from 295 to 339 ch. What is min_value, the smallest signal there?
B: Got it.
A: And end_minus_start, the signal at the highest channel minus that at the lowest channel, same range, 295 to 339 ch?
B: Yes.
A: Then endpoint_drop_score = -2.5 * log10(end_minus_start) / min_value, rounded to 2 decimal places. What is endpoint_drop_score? 0.17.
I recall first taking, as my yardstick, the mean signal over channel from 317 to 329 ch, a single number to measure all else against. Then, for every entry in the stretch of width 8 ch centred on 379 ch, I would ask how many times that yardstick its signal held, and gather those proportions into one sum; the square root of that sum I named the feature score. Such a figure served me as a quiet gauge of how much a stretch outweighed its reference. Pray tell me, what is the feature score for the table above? 2.04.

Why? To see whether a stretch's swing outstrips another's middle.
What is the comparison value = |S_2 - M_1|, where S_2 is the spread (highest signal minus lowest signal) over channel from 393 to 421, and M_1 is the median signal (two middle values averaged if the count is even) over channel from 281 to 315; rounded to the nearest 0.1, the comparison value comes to 1.8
